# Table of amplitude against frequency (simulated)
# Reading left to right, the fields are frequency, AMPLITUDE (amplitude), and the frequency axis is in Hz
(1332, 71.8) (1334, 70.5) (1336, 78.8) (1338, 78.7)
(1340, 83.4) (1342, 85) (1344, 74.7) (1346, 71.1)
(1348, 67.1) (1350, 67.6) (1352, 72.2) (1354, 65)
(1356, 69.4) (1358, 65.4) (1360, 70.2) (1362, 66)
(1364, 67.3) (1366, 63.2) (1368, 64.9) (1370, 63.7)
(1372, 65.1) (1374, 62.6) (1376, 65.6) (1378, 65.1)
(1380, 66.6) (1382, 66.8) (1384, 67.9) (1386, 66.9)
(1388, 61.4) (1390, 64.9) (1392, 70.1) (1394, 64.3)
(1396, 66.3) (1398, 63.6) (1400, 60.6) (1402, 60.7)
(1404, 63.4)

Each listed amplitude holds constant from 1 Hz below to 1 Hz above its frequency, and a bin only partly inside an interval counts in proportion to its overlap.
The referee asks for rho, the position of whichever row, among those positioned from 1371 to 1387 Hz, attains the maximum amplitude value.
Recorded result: 1384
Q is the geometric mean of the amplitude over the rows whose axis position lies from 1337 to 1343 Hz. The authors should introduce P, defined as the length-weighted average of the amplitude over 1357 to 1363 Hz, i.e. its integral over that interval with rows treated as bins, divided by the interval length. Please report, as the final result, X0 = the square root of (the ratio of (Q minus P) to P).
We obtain 0.47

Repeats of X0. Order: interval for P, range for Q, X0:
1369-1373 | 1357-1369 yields 0.16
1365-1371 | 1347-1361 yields 0.25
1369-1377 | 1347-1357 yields 0.25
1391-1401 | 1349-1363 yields 0.21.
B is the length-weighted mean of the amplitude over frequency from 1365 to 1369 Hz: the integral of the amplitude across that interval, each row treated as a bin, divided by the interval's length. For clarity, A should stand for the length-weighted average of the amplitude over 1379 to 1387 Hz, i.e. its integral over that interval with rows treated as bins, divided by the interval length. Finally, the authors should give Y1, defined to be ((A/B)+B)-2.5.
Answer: 62.6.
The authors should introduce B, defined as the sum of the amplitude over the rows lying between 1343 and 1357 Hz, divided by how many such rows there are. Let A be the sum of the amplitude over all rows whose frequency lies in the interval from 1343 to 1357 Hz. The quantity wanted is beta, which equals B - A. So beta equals -418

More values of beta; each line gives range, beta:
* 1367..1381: -389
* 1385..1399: -392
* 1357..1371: -395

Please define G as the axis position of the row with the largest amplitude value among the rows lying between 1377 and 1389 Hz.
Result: 1384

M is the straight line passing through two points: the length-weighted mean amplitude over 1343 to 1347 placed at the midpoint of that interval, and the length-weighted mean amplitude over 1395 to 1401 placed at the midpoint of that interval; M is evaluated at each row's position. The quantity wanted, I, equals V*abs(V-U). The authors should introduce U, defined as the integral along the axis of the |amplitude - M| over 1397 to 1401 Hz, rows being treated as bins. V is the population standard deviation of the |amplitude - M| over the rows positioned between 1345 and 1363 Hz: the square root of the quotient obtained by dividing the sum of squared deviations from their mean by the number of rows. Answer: 7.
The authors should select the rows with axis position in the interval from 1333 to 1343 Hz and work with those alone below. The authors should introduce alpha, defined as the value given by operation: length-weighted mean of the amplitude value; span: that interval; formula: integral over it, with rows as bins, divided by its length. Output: 79.3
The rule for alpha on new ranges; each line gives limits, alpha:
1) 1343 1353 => 70.5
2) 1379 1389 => 65.9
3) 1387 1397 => 65.4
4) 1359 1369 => 66.3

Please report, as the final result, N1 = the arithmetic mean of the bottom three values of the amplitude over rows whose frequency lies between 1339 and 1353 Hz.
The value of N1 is 68.6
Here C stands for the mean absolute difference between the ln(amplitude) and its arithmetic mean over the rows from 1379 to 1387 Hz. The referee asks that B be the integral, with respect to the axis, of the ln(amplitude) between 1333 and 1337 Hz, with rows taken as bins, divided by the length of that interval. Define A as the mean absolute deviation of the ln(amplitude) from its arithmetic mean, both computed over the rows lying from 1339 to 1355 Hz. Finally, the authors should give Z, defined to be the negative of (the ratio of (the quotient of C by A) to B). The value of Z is 0.0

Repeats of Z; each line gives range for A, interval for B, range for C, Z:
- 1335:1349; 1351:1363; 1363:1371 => -0.1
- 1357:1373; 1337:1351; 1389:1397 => -0.3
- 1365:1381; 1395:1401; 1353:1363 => -0.4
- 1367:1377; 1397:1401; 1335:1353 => -1.1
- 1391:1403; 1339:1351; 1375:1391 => -0.1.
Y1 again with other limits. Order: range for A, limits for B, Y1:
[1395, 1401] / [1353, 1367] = 65.1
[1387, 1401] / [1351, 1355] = 67.0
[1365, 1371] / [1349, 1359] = 66.4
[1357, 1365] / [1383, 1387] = 65.9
